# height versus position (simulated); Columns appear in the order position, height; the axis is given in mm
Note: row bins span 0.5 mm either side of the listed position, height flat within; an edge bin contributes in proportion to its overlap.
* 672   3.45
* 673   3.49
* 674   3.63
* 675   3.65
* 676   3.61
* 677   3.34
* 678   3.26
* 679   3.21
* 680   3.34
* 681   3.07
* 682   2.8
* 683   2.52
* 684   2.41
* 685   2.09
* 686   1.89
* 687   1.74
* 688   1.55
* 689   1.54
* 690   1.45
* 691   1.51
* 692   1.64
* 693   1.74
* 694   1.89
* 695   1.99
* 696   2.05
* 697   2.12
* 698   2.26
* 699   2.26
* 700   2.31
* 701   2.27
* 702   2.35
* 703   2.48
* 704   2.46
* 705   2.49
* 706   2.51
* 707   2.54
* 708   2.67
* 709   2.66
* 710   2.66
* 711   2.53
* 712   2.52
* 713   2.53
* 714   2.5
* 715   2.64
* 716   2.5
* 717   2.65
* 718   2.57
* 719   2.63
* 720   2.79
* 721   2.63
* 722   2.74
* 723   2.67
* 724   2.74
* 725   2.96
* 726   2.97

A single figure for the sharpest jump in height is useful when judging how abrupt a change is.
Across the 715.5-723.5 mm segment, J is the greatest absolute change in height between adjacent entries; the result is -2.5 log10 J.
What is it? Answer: 1.99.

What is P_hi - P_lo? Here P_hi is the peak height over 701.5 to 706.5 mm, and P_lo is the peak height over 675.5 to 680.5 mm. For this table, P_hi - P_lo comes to -1.1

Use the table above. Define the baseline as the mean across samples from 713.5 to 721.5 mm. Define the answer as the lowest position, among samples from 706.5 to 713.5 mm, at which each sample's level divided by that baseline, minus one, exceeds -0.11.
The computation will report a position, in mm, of 707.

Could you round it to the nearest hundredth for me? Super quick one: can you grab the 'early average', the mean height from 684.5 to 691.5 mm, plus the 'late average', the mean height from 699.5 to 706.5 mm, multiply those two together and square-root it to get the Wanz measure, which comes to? 2.01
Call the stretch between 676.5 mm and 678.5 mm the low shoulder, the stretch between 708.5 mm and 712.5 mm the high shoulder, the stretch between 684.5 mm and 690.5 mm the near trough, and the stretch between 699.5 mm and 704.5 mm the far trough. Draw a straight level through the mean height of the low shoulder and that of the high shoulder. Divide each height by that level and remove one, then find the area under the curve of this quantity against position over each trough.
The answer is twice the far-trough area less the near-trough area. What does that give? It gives 1.2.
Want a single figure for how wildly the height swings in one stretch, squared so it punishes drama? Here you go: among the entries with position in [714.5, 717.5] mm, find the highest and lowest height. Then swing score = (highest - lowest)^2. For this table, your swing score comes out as 0.02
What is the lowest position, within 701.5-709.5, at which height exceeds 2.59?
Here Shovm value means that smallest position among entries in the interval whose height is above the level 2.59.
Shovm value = 708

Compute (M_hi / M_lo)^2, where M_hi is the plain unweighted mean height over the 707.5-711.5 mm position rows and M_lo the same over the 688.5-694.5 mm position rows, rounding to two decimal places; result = 2.61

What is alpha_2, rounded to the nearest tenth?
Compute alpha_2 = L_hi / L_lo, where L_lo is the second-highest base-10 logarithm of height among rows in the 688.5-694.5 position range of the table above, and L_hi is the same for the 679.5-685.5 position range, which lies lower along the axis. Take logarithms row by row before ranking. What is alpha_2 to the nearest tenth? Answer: 2.0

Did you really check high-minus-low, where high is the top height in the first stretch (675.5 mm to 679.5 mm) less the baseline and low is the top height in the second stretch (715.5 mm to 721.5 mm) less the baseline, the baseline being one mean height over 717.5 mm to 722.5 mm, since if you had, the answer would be 0.8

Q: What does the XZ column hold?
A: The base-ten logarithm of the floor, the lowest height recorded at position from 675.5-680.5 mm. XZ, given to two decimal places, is 0.51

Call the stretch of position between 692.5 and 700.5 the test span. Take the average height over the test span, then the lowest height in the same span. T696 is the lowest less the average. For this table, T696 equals -0.34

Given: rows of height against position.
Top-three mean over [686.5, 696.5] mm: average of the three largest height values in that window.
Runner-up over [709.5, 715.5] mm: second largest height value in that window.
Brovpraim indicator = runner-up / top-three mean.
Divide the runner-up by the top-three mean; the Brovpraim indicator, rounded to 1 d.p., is 1.3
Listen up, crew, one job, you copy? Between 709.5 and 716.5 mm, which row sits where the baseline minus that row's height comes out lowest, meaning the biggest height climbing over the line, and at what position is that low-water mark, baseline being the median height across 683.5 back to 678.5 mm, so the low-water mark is 710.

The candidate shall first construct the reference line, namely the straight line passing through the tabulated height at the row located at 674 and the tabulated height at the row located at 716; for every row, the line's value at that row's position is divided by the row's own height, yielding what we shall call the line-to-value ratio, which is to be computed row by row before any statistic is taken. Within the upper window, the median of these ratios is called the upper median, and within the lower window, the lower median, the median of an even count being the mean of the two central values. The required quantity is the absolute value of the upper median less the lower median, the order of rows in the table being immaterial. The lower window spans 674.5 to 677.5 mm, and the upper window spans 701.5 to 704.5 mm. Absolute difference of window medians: 0.16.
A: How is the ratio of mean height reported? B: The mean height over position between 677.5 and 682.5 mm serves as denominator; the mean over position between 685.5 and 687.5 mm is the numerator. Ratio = 0.58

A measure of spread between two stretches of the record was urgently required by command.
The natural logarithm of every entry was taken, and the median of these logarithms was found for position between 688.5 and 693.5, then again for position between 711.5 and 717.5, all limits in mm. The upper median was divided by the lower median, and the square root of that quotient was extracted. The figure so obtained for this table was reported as 1.46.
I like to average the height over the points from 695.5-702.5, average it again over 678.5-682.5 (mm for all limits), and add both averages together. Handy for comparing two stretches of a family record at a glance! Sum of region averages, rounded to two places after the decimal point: 5.34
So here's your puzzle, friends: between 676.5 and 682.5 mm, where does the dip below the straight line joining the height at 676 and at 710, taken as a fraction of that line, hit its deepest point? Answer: 682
